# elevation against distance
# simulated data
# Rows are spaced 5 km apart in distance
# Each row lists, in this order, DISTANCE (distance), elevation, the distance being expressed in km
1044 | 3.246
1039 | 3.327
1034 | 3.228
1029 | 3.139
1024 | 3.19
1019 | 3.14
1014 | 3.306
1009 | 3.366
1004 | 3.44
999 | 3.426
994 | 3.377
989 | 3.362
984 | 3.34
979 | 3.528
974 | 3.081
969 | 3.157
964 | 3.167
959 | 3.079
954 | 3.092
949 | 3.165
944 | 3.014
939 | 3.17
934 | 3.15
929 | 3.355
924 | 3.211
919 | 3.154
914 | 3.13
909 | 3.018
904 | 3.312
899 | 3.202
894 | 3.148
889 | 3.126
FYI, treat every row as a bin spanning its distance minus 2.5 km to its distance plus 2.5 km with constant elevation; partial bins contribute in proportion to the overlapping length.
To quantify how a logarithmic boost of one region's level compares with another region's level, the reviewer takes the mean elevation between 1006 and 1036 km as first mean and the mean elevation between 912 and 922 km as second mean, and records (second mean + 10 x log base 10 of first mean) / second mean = 2.62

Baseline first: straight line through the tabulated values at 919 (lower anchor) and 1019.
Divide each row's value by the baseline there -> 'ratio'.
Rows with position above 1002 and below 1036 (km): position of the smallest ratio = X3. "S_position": 1019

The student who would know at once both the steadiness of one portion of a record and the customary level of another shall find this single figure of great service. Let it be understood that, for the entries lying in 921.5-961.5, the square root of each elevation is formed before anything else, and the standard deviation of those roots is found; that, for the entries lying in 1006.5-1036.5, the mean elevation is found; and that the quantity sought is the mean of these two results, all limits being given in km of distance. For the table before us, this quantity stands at 1.63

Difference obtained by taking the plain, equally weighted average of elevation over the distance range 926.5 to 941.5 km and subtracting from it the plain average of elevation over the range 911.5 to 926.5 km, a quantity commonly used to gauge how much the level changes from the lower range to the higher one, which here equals 0.1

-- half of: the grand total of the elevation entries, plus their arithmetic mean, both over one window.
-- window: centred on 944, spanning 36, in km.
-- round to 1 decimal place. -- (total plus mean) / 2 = 12.6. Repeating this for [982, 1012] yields 11.8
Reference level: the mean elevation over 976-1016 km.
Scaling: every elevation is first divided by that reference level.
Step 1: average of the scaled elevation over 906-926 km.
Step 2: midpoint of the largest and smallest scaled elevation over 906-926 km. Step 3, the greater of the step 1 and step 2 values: 0.92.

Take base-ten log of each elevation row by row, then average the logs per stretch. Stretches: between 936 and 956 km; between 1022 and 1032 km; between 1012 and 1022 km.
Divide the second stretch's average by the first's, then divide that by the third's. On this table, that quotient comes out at 2.00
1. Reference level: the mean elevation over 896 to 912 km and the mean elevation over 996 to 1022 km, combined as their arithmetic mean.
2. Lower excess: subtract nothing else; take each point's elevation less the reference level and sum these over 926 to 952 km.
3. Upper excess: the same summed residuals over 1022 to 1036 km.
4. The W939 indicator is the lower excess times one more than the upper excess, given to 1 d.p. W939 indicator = -0.3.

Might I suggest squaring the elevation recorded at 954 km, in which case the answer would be 9.56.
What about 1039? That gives 11.07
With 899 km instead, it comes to 10.25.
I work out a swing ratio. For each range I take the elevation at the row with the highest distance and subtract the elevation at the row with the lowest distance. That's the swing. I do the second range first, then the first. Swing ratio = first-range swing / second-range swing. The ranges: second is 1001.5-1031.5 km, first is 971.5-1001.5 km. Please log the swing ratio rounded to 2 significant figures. -1.1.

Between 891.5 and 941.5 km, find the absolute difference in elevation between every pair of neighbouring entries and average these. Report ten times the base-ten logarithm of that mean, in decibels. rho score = -9.46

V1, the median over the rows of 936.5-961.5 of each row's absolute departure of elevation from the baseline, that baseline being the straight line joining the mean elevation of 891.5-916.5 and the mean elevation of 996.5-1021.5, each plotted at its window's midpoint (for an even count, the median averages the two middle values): 0.15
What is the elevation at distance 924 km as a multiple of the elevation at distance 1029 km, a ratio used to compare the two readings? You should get 1.02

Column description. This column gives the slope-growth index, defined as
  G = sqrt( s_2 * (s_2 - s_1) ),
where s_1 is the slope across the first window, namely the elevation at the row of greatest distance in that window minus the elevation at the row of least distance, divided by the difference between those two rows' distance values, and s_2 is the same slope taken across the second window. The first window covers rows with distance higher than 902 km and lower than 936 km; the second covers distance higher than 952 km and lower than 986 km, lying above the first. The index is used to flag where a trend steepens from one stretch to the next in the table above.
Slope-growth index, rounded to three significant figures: 0.0106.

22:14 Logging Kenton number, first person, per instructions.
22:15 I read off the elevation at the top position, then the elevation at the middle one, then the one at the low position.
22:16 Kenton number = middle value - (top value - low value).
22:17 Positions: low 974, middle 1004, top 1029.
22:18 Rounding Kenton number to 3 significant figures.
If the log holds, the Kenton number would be 3.38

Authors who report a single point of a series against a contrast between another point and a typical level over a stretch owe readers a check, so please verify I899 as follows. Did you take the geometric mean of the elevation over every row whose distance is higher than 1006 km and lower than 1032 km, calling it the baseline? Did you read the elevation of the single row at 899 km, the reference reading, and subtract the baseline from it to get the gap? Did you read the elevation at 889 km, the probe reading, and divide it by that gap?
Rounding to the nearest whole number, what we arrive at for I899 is -126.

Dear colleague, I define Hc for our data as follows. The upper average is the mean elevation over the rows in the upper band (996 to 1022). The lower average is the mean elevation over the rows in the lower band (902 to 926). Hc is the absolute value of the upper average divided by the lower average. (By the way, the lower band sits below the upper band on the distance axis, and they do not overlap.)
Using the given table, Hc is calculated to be 1.05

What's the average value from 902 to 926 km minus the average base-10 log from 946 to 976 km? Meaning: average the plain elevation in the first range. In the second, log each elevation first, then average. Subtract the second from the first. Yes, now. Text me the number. 2.67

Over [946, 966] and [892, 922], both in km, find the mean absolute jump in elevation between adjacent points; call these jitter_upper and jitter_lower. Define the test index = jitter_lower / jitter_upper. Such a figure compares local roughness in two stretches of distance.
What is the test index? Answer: 2.0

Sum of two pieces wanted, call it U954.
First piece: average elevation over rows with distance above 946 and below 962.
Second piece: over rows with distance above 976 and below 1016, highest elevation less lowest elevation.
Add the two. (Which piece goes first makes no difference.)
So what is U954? 3.33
